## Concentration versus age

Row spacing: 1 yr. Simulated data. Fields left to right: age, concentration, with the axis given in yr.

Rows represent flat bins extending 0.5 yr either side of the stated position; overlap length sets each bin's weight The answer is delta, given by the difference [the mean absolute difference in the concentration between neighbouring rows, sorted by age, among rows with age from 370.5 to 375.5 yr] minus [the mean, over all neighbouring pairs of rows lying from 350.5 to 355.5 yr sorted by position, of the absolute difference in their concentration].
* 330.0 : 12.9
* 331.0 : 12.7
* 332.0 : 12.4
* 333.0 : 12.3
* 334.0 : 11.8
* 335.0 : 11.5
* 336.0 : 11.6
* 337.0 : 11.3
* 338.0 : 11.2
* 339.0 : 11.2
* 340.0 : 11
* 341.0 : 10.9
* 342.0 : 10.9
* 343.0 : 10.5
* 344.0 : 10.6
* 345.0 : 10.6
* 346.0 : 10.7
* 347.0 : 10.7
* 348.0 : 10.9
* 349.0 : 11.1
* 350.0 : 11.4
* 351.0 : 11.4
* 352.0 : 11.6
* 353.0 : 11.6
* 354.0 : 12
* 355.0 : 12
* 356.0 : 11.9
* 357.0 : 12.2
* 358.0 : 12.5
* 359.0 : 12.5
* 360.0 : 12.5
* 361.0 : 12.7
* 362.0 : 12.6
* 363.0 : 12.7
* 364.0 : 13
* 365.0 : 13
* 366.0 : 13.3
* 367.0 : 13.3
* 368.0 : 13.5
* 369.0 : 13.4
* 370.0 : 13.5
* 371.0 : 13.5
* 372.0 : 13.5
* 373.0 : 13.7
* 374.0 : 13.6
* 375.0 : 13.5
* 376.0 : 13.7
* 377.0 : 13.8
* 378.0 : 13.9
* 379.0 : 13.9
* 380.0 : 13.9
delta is -0.05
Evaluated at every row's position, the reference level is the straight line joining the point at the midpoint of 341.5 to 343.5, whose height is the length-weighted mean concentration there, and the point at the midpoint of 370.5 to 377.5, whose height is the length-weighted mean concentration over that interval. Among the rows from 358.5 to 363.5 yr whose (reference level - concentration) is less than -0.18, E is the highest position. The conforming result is 361.0 yr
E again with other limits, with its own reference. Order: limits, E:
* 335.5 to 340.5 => 340.0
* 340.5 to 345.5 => 342.0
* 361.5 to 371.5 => 370.0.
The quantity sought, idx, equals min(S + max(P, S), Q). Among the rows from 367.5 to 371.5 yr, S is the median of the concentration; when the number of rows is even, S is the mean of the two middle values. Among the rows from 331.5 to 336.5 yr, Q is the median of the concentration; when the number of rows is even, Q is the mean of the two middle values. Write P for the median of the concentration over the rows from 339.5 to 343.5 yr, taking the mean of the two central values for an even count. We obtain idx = 11.8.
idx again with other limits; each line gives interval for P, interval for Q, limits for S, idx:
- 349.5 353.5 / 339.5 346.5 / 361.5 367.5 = 10.7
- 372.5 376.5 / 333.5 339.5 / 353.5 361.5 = 11.4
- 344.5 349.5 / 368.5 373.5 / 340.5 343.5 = 13.5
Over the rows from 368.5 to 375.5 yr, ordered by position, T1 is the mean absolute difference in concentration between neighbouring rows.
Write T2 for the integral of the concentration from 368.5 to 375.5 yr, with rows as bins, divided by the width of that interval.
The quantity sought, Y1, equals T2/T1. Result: 162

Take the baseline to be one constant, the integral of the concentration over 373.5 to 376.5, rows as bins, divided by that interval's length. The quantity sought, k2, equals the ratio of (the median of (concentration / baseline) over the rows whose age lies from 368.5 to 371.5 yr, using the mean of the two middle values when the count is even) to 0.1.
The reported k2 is 9.9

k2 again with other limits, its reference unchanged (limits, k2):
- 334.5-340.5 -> 8.3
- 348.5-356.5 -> 8.5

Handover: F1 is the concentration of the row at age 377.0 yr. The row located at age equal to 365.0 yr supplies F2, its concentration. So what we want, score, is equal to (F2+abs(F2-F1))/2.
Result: 6.9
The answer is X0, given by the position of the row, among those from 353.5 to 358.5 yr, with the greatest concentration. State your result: 358.0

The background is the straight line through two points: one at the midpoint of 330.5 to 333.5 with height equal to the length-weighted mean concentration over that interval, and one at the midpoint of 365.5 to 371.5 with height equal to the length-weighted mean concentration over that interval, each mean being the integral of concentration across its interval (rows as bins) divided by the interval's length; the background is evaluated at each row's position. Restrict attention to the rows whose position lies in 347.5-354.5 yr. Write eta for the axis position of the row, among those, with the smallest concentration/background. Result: 348.0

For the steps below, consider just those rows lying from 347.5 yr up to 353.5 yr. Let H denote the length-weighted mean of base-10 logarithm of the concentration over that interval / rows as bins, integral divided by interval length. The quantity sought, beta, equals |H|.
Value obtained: 1.05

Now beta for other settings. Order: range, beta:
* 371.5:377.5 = 1.13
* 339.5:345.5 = 1.03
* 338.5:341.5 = 1.04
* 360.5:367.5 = 1.11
